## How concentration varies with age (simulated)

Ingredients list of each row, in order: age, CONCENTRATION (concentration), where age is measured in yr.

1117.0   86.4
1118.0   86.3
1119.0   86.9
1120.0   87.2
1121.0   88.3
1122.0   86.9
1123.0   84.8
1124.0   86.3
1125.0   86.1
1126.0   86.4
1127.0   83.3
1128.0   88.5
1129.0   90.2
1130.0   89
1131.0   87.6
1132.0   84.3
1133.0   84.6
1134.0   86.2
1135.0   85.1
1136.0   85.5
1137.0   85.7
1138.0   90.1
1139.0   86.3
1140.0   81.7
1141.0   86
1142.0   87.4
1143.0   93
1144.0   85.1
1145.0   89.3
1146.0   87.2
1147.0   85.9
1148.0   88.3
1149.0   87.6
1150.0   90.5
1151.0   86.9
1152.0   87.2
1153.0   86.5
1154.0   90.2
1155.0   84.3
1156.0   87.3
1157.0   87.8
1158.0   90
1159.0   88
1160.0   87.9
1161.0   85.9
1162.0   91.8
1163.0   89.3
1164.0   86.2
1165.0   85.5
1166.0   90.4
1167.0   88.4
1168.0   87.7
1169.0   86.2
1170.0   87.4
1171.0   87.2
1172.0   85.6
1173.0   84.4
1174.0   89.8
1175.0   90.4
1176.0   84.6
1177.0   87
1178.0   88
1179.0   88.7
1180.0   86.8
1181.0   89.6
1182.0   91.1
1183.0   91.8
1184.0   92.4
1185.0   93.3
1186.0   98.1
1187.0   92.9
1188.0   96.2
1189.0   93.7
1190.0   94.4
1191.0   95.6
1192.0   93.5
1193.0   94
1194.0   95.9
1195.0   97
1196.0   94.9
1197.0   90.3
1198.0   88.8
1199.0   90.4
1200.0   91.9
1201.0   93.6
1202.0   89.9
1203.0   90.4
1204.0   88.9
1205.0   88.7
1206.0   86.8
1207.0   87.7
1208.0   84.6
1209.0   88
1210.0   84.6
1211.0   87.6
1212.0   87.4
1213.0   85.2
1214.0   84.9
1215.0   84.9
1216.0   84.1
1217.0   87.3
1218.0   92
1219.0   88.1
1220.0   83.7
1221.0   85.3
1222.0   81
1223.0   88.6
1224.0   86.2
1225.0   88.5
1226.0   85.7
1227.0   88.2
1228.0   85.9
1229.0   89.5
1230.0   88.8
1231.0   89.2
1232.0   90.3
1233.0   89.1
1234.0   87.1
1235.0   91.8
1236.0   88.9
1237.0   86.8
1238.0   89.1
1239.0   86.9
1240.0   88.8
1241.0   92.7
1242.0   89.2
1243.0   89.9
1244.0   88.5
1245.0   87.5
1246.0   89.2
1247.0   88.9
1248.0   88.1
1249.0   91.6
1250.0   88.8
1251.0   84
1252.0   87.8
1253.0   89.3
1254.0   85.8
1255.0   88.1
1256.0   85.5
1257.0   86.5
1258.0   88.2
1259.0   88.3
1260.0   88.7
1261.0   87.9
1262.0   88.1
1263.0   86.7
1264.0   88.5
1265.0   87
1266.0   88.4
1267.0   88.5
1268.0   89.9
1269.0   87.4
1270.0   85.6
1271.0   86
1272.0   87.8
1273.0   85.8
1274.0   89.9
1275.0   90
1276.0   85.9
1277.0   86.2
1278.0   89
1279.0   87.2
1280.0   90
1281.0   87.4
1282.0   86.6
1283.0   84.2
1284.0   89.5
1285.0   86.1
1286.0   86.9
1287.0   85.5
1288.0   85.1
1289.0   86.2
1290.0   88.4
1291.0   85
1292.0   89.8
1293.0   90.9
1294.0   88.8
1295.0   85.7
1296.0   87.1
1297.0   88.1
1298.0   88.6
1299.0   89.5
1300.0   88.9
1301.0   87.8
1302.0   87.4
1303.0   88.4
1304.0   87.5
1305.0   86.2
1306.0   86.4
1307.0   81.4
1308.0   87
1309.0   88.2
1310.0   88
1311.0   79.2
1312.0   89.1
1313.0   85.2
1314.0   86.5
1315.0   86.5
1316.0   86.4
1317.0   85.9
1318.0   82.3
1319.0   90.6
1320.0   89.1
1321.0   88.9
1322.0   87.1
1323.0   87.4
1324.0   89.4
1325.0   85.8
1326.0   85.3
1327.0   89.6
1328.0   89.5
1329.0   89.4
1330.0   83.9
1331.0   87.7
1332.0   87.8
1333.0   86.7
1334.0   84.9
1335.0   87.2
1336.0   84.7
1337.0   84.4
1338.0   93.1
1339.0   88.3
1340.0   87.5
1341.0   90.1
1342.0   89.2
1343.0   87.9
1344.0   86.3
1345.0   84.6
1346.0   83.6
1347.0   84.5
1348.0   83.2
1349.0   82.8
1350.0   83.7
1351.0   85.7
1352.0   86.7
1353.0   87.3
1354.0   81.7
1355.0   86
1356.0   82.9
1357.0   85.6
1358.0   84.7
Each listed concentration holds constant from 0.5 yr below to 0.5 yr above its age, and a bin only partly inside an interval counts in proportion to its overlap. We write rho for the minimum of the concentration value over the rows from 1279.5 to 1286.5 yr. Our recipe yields 84.2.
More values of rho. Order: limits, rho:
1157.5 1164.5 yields 85.9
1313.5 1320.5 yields 82.3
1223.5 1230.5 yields 85.7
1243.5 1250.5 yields 87.5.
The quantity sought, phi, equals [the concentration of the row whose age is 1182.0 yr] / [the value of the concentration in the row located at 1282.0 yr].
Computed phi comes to 1.05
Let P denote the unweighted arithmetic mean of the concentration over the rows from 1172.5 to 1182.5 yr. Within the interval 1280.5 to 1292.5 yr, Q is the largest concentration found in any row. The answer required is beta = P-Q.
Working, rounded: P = 88.0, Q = 89.8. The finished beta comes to -1.8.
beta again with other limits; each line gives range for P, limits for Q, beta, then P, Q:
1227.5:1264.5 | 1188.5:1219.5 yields -8.6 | 88.4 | 97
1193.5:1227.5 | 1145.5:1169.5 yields -3.5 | 88.3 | 91.8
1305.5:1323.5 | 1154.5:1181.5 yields -5.4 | 86.4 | 91.8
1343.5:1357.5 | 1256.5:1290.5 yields -5.4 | 84.6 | 90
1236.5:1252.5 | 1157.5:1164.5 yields -3.2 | 88.6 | 91.8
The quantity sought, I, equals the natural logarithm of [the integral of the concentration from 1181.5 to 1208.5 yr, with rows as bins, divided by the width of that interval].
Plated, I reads 4.52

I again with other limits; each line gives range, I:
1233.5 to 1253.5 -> 4.49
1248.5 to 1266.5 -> 4.47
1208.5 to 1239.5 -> 4.47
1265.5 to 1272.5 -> 4.47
